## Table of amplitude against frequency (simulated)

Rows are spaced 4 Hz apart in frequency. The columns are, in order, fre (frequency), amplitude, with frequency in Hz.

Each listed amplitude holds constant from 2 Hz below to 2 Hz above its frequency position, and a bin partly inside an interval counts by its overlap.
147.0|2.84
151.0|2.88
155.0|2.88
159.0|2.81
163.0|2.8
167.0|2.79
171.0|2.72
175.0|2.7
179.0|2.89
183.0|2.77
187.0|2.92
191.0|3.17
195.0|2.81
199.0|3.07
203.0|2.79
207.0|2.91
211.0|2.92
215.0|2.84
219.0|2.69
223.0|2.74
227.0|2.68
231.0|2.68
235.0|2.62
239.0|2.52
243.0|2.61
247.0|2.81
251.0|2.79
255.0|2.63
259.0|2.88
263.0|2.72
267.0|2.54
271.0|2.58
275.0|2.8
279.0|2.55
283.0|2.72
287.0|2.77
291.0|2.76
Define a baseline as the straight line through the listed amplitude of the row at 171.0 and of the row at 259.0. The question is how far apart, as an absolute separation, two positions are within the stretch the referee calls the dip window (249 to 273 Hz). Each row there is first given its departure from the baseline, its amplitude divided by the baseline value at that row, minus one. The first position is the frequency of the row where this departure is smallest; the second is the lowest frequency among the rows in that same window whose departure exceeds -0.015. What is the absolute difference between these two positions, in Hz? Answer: 8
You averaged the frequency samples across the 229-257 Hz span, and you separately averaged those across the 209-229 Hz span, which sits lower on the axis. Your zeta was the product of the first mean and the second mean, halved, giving 3.70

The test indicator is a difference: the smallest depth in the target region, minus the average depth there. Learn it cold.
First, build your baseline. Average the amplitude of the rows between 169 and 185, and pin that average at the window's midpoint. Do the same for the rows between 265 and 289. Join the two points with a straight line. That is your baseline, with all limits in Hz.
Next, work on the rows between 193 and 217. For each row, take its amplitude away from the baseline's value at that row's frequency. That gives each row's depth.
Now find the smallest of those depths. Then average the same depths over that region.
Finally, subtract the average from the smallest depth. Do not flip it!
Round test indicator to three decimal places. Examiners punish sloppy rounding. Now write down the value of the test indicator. -0.173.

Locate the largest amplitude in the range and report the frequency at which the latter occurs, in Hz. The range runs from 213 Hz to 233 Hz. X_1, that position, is 215.0 Hz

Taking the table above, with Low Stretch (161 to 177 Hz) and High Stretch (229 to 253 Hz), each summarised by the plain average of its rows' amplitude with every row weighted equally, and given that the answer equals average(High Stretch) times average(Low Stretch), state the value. 7.4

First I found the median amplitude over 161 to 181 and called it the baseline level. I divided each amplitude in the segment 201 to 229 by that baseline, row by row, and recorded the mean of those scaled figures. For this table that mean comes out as 1.00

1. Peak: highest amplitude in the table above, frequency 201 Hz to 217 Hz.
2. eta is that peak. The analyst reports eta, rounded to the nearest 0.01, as 2.92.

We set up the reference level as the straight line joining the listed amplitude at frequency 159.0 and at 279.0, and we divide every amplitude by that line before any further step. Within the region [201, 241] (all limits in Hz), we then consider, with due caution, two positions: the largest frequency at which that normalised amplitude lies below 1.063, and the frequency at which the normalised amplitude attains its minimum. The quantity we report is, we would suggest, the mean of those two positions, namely 239 Hz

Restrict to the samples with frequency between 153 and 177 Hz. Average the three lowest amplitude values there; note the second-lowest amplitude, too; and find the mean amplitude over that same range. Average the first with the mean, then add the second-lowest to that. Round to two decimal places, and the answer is 5.48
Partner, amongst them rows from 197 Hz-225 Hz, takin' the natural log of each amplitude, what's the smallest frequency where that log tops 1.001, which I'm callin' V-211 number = 199.0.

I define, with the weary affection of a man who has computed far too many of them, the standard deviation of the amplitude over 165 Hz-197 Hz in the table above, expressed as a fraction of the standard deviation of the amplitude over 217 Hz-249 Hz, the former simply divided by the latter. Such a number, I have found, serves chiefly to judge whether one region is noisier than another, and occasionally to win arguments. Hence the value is 1.7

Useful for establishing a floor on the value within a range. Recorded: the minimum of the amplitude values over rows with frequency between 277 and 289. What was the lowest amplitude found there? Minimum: 2.55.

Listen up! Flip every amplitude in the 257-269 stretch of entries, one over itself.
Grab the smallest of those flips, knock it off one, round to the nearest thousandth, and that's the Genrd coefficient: 0.653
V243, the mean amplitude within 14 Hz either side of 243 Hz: 2.67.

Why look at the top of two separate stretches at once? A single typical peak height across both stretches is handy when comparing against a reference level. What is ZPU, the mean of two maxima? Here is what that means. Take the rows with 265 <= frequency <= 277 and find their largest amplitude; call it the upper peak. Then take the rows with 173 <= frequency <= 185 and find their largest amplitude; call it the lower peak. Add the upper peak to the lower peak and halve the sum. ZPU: 2.845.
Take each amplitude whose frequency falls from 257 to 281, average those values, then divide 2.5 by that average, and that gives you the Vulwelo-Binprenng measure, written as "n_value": 0.93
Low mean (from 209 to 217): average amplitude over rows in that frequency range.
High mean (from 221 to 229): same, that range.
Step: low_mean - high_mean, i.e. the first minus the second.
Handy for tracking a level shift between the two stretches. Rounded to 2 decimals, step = 0.17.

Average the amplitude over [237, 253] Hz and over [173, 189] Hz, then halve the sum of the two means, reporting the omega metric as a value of 2.75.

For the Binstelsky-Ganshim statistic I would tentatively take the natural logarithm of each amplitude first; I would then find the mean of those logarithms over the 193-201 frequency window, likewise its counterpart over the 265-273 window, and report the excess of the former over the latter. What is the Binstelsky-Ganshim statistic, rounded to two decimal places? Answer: 0.14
